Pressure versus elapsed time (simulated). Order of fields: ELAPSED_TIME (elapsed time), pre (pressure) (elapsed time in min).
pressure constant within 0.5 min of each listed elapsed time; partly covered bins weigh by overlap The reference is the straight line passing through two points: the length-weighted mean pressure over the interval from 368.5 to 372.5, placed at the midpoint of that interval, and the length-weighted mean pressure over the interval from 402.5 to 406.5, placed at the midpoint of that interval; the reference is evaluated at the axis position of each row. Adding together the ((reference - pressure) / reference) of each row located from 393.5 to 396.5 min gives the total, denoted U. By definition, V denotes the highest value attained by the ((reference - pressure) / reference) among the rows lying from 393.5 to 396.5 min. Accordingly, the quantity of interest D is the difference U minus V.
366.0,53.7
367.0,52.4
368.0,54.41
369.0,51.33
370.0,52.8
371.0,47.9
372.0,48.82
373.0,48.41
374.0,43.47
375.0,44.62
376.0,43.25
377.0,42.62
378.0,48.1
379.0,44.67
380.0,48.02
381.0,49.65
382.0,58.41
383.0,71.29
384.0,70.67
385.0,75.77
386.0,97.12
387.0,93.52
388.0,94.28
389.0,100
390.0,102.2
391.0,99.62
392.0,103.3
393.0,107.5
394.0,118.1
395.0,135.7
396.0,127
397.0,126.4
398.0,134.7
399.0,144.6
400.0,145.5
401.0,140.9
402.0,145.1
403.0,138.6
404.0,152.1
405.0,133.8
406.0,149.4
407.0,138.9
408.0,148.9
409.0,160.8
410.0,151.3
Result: -0.21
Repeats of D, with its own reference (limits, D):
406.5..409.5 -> 0.00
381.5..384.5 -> 0.35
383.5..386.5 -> 0.11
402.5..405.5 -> -0.06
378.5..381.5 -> 0.74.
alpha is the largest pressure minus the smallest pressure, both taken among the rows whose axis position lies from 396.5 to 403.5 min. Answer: 19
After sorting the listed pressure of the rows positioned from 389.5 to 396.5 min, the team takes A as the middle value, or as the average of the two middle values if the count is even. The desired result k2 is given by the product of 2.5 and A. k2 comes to 269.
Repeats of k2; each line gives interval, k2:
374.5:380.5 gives 112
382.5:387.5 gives 189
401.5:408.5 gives 363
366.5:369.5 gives 131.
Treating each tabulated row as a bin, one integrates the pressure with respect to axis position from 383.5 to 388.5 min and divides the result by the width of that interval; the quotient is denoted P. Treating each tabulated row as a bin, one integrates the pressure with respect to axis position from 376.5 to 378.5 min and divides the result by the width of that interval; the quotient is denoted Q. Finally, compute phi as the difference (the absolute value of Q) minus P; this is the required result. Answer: -41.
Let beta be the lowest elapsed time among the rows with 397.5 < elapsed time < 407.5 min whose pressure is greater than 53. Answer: 398.0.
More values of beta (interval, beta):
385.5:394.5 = 386.0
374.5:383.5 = 382.0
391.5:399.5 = 392.0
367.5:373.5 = 368.0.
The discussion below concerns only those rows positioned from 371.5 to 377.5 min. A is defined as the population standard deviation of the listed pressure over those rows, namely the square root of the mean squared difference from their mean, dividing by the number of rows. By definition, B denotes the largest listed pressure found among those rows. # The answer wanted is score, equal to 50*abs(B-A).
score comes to 2317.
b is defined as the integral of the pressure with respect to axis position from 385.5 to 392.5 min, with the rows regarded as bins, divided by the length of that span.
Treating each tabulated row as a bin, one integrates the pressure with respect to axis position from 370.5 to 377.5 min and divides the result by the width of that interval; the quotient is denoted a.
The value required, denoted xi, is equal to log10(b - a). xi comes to 1.724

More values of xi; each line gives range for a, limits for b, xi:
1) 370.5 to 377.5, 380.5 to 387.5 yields 1.450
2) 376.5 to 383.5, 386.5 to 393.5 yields 1.683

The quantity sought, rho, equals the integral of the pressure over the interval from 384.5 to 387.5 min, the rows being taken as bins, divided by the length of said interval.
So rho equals 89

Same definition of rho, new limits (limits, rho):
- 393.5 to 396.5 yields 127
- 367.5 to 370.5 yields 53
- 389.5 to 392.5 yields 102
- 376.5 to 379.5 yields 45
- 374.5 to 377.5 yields 43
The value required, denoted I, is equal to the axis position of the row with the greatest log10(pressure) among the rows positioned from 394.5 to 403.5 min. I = 400.0 min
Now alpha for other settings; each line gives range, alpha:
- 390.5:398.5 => 36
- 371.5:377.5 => 6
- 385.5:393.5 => 14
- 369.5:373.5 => 5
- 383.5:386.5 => 26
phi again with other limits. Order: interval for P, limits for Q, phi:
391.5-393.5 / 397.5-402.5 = 37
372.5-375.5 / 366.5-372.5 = 6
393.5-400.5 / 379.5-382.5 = -81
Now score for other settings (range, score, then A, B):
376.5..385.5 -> 3184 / 12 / 75.77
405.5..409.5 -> 7652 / 8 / 160.8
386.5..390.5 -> 4925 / 4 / 102.2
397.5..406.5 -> 7310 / 6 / 152.1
